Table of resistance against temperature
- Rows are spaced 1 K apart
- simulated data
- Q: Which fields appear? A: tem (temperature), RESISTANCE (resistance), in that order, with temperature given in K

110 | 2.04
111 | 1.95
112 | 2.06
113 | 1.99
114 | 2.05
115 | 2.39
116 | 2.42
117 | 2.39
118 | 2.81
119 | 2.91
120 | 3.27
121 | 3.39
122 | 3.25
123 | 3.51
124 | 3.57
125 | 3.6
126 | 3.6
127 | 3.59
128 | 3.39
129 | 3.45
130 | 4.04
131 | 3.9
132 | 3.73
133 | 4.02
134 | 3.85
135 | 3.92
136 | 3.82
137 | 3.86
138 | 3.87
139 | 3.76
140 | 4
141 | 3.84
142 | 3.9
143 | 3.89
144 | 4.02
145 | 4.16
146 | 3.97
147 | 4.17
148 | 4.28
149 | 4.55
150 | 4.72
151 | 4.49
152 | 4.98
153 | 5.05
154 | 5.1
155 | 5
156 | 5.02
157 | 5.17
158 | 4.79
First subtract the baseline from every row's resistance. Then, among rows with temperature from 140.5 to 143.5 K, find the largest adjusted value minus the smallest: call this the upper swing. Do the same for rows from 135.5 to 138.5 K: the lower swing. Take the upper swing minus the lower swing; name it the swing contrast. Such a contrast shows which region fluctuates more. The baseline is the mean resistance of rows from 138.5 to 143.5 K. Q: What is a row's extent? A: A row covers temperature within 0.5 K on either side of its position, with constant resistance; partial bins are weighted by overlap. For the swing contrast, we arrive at 0.0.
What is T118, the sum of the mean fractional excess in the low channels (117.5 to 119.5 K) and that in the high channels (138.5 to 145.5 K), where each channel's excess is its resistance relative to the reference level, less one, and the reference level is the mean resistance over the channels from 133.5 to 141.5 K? -0.24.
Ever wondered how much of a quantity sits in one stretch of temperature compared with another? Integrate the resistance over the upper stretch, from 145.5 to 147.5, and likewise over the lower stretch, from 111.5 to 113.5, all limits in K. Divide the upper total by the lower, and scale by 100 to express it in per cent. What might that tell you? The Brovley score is 201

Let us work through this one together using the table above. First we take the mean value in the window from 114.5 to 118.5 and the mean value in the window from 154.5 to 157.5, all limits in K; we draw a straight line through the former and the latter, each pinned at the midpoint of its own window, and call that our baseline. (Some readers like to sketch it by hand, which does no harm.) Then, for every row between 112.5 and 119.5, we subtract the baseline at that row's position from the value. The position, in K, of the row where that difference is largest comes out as 119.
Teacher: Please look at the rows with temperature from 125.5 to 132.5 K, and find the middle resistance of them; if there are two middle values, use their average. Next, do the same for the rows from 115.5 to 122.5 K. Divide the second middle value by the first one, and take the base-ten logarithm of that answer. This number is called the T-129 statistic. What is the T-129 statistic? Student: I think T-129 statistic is -0.09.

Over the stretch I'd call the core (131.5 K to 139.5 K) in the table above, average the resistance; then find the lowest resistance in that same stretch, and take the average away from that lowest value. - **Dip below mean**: -0.12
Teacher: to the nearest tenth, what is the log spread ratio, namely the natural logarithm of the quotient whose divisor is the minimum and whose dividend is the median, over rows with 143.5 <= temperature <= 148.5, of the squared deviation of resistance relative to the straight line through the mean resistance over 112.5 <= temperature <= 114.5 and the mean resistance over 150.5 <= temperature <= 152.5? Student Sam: 1.2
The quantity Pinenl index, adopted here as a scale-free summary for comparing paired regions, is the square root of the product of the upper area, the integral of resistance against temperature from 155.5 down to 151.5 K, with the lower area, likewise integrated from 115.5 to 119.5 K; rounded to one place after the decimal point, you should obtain 14.6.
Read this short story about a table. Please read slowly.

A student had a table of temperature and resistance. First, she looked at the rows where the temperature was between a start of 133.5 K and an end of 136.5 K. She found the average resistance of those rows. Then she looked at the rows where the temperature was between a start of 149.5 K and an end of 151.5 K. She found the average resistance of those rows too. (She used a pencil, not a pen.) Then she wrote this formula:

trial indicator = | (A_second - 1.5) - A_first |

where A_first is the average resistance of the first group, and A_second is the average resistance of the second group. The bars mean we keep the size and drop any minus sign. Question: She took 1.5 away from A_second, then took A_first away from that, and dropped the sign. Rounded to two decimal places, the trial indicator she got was 0.76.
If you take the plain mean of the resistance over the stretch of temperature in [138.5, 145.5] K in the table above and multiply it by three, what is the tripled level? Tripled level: 11.8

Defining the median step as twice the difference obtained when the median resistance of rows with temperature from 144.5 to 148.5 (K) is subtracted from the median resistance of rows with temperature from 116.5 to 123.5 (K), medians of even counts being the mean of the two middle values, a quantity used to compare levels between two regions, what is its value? -1.8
